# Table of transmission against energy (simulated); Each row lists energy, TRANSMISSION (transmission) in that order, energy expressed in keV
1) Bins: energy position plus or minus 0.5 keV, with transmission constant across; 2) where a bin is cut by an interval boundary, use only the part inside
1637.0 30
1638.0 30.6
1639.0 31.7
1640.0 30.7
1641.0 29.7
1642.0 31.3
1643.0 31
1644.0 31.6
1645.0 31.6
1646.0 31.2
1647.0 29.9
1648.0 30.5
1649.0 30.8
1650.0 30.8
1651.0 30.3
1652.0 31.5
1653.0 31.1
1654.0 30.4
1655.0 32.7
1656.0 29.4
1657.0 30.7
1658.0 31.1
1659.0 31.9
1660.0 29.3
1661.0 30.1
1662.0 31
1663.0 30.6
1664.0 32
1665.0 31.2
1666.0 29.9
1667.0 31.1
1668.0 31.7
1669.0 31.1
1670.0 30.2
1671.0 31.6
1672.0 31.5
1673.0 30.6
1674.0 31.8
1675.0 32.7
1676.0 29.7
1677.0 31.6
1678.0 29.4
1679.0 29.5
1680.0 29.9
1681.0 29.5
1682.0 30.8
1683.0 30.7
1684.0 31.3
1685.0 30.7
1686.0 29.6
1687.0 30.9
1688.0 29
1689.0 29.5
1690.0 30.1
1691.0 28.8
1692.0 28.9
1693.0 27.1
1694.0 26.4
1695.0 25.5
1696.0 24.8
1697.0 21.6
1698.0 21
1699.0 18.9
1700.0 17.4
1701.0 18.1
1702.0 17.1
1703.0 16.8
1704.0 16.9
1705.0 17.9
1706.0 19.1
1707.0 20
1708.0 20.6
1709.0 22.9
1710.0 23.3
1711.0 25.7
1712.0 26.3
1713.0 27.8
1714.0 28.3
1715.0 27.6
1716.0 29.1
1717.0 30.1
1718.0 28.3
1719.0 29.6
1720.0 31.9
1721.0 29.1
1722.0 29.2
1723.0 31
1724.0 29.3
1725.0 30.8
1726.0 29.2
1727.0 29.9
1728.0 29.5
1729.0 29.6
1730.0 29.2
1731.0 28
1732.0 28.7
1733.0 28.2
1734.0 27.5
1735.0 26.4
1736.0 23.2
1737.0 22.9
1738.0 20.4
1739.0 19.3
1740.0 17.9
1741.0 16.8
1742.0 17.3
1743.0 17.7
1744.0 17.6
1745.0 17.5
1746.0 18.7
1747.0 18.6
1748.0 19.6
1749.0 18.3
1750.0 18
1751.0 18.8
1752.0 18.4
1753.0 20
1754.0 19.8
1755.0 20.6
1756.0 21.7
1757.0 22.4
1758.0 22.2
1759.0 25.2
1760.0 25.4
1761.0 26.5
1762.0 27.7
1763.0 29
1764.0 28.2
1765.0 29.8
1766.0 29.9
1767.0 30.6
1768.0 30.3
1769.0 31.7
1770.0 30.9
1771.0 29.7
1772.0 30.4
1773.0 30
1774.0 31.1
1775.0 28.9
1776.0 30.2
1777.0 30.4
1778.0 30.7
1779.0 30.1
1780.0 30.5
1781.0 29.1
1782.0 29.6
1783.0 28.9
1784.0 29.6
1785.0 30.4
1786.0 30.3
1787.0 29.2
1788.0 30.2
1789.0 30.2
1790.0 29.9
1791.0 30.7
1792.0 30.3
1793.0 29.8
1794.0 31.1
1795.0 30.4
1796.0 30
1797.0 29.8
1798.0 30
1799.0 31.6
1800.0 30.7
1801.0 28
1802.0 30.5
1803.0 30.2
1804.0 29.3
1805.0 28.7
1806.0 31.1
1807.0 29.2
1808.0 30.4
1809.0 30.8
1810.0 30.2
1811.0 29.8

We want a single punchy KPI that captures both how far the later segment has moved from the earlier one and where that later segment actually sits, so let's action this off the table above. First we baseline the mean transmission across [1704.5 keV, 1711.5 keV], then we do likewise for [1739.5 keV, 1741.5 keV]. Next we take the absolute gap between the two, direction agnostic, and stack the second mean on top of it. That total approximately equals 21.4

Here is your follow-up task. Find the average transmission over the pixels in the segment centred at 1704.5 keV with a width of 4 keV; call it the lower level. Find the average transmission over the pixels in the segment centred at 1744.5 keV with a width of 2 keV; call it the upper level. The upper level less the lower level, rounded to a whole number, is 0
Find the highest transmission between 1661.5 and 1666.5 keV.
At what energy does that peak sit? 1664.0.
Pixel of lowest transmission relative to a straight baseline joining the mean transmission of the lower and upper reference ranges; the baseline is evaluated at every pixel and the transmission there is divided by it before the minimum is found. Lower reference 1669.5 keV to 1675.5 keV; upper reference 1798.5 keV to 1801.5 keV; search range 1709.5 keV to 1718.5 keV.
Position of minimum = 1710.0 keV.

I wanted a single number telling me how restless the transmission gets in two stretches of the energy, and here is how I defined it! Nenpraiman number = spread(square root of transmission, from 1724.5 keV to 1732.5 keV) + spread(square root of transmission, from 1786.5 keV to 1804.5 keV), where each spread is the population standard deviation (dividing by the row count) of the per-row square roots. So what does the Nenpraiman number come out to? 0.14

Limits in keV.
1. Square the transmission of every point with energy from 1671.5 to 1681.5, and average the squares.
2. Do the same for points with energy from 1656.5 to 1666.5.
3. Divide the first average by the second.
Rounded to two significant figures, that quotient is 0.99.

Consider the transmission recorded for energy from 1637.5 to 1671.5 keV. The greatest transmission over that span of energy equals 32.7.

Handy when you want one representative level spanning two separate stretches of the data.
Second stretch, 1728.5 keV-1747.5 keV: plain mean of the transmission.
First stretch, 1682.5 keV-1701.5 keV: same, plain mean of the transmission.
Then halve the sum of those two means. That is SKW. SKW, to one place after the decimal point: 24.4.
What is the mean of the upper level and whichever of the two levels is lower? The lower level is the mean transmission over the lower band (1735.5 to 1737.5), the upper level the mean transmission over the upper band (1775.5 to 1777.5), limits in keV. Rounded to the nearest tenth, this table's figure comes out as 26.7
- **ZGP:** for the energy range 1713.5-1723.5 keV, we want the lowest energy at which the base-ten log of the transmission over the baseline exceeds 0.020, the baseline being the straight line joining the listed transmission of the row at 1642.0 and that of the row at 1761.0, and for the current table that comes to 1717.0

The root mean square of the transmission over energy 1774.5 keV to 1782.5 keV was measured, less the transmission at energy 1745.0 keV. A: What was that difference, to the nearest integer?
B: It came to 12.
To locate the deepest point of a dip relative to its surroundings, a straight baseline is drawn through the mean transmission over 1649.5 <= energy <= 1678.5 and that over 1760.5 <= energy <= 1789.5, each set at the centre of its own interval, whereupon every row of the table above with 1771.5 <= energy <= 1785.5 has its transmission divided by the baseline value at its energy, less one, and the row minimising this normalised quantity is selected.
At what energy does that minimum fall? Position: 1775.0 keV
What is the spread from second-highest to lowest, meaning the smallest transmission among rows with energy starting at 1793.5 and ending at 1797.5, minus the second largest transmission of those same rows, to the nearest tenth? -0.6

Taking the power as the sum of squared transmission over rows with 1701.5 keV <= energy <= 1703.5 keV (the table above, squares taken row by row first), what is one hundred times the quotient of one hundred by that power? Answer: 17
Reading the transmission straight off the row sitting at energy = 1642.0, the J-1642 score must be 31.3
